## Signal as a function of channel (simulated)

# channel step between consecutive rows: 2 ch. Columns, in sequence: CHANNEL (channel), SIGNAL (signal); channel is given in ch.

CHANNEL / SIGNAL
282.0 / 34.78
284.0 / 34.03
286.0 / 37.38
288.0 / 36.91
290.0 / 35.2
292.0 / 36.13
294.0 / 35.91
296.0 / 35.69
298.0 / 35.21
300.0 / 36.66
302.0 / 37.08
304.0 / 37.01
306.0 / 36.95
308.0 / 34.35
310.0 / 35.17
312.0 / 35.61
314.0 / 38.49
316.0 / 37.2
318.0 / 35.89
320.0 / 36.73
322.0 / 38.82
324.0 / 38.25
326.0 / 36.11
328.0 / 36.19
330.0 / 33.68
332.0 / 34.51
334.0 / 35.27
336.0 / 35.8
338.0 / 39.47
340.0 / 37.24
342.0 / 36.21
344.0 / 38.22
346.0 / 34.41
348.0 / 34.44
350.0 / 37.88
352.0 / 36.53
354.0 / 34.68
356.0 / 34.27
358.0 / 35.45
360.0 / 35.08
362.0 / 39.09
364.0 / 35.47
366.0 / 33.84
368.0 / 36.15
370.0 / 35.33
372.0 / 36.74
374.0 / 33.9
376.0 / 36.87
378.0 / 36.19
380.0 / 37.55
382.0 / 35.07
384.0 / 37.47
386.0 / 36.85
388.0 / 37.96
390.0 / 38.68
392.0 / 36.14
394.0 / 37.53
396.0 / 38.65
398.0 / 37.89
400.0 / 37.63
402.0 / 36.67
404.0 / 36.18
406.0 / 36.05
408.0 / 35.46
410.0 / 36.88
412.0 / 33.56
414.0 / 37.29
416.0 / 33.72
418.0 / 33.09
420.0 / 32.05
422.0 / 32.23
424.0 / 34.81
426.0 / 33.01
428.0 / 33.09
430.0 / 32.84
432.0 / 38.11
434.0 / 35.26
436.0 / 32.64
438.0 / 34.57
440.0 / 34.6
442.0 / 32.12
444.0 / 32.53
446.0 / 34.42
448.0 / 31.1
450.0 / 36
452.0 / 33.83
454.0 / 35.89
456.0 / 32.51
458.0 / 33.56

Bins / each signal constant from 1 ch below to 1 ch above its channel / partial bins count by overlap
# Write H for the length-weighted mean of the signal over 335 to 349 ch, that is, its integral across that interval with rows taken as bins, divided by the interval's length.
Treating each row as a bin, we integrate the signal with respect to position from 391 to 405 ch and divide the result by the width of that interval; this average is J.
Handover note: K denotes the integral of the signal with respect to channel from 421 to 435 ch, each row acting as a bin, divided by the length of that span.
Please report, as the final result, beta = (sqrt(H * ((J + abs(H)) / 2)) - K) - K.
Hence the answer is -32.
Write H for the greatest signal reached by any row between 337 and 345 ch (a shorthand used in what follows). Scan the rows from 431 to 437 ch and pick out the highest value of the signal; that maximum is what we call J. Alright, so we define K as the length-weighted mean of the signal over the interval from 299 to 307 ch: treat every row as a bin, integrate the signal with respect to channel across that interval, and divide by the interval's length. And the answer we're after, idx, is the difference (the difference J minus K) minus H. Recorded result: -38.3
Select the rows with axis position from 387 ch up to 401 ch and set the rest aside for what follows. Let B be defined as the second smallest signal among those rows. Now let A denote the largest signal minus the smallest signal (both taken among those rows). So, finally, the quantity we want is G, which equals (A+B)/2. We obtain 20.0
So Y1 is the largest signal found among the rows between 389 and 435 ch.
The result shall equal 38.68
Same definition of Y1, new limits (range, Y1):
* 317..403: 39.47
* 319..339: 39.47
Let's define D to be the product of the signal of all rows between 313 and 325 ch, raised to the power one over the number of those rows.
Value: 37.5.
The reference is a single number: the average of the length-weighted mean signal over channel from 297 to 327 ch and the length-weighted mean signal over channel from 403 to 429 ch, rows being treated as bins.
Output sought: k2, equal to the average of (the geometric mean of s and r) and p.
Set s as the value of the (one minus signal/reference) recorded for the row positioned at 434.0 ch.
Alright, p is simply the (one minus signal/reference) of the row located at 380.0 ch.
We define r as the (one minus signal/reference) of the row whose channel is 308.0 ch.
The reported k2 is -0.02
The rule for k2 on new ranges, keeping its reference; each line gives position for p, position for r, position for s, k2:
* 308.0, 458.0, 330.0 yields 0.04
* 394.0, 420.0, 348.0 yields 0.00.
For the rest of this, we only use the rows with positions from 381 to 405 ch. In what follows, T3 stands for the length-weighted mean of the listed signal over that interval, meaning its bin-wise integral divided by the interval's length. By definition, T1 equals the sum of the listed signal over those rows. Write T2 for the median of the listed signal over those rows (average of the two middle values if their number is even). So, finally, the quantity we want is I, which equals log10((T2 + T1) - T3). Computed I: 2.7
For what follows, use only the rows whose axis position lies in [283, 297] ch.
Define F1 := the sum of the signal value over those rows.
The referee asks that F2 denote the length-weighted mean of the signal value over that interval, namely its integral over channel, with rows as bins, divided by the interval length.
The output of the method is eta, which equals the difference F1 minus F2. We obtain 215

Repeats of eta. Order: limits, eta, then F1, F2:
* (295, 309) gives 217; 253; 36.1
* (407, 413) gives 71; 106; 35.3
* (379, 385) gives 73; 110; 36.7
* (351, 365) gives 215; 251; 35.8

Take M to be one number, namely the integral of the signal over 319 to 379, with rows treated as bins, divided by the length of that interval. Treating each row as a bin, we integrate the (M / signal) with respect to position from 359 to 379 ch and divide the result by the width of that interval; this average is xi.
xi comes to 1.01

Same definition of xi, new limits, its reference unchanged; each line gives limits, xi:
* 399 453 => 1.05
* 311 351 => 0.99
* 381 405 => 0.97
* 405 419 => 1.03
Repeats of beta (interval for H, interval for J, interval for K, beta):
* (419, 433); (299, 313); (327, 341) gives -38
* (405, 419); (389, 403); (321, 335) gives -36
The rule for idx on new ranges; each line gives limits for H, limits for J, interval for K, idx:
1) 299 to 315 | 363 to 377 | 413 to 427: -35.4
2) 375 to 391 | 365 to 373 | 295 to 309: -38.1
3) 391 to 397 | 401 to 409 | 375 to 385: -38.6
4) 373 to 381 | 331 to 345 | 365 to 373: -33.6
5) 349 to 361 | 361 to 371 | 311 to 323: -35.9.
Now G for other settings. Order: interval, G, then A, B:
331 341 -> 20.1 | 5.0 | 35.27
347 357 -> 19.0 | 3.6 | 34.44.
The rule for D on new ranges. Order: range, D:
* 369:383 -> 35.9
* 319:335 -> 36.2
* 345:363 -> 35.7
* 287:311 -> 36.0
